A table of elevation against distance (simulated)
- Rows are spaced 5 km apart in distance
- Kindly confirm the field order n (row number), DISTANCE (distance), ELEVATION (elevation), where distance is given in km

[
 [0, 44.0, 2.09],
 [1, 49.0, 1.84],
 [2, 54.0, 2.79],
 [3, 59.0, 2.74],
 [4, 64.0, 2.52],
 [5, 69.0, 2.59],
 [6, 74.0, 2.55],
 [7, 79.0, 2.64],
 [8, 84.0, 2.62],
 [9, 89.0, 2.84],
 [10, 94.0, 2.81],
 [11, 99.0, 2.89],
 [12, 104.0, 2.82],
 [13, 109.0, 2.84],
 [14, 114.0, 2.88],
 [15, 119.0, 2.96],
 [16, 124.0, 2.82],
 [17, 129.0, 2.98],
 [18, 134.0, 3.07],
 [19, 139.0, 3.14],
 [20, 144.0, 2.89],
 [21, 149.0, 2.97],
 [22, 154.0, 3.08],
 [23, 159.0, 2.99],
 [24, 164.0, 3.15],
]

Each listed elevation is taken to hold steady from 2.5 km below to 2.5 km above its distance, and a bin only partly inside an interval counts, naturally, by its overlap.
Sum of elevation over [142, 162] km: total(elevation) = 11.9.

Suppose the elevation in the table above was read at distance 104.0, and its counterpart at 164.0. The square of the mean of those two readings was 8.91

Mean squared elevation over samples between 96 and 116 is 8.2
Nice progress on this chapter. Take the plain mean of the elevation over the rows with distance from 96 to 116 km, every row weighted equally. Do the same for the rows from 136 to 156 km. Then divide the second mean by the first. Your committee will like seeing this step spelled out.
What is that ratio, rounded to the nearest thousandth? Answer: 1.057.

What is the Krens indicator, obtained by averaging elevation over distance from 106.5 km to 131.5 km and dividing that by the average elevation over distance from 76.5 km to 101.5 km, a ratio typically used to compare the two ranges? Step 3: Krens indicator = 1.05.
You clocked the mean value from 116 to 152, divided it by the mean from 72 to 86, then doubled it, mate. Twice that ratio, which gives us 2.29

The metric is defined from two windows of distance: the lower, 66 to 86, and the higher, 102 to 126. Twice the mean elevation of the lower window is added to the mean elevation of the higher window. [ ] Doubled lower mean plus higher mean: 8.1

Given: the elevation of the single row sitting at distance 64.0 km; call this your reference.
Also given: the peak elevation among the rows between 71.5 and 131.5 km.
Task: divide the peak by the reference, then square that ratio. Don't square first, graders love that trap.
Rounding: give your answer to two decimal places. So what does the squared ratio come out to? 1.40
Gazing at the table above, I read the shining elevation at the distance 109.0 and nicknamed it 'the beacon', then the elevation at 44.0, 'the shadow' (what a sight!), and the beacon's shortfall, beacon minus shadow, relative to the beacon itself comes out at 0.26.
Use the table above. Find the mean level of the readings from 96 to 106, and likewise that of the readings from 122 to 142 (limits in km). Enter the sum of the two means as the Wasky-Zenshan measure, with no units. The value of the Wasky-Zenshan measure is 5.86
